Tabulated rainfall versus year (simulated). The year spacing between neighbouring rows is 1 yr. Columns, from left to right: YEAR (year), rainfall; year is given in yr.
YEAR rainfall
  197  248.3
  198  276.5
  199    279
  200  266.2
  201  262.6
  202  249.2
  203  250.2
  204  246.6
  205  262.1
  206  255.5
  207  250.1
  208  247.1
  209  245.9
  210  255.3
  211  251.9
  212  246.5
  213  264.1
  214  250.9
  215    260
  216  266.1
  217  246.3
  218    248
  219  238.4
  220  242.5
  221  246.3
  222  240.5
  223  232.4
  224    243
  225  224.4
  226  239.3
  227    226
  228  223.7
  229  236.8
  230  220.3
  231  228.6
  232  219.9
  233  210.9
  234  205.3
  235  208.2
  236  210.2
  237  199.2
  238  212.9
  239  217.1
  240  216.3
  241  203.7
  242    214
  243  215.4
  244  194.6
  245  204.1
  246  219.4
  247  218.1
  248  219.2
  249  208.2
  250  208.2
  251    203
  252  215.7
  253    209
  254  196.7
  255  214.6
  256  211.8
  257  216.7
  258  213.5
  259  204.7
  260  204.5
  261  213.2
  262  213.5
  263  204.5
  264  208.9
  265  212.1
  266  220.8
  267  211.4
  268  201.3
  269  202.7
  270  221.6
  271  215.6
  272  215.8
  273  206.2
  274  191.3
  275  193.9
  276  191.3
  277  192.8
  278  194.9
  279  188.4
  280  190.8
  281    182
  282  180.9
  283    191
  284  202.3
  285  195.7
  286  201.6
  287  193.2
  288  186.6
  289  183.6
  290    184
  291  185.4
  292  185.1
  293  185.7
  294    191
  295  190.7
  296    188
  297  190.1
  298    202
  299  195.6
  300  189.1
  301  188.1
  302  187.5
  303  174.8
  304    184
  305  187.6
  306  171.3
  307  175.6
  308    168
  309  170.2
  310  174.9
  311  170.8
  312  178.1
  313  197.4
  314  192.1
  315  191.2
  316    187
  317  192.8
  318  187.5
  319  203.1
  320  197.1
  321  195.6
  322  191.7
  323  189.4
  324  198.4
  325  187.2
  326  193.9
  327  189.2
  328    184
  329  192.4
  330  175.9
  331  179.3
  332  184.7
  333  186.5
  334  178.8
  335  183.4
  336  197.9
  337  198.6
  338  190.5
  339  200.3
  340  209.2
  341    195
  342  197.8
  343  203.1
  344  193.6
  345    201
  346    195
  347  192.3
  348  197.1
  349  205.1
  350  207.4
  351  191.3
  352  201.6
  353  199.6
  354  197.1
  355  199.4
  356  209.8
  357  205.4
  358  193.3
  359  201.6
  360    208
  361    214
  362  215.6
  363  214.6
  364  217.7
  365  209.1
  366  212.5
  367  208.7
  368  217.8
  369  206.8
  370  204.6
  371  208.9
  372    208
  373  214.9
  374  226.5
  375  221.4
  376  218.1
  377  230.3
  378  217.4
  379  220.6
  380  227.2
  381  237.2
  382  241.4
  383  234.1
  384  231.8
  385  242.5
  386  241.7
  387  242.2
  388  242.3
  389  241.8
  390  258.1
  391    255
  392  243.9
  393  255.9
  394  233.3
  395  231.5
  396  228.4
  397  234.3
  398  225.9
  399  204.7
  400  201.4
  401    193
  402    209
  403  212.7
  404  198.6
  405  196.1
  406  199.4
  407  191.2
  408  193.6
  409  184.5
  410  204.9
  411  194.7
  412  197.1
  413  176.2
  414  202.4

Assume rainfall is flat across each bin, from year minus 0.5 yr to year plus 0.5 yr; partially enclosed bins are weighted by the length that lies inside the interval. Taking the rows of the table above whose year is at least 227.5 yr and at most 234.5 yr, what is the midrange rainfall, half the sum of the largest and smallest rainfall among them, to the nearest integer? 221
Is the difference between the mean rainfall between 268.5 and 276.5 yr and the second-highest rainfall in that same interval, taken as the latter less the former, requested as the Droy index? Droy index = 11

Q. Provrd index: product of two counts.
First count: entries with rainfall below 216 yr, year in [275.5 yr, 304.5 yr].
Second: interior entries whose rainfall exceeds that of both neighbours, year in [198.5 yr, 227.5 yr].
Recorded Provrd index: 261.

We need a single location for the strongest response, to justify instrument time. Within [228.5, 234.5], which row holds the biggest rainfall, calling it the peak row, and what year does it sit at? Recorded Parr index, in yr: 229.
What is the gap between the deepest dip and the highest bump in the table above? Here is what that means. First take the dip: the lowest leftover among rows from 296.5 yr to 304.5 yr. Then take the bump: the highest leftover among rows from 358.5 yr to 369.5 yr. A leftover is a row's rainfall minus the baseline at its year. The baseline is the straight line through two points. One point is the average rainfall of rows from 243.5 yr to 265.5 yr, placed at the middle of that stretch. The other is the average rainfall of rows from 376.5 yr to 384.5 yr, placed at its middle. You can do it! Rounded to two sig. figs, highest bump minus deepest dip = 33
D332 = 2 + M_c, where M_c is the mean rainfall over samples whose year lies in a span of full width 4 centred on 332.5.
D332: 184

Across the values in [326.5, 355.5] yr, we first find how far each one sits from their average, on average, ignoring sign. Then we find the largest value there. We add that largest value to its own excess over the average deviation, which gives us 411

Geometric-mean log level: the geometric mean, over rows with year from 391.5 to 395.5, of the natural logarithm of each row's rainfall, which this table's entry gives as 5.48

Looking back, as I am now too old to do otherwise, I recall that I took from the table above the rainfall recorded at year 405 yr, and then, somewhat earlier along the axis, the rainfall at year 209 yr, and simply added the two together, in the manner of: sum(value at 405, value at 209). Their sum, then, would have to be 442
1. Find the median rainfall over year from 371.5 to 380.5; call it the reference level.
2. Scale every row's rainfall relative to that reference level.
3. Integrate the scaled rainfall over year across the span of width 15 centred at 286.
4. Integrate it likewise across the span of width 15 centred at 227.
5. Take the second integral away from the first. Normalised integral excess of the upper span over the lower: -2.7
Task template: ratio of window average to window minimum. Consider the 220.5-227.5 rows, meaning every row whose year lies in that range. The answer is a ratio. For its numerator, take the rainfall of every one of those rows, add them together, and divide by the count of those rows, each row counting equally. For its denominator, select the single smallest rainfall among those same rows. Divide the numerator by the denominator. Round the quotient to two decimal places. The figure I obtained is 1.05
